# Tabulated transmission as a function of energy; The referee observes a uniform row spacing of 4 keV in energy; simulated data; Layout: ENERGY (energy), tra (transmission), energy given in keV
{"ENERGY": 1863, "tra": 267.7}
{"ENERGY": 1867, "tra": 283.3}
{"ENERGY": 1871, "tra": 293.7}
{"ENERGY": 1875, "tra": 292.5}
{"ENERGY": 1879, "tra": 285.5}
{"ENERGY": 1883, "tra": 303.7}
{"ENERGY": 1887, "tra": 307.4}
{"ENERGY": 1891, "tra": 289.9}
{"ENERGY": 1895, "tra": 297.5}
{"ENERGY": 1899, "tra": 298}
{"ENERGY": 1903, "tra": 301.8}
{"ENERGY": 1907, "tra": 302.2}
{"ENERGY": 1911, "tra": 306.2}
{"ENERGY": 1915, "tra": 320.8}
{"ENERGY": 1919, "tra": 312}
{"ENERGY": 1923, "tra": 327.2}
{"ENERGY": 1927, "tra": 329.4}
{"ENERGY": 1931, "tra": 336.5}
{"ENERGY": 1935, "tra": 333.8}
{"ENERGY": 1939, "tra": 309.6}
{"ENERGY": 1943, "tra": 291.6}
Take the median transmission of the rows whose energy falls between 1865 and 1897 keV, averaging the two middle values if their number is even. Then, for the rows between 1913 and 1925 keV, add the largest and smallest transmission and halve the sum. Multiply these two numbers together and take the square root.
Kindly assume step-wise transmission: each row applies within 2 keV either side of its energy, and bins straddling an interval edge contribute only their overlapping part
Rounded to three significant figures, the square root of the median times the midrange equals 306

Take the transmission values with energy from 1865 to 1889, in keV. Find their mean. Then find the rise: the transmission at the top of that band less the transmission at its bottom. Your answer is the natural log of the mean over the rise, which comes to 2.5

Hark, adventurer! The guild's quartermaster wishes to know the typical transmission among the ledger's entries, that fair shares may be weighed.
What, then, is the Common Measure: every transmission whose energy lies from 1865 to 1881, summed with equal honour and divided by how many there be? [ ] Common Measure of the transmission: 289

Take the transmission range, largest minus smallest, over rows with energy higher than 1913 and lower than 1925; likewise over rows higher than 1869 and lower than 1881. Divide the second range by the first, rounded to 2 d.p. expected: 0.54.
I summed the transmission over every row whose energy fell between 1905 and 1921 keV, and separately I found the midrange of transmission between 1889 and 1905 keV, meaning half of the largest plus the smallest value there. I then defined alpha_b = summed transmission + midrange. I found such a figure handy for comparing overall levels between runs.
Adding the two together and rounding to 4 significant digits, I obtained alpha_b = 1537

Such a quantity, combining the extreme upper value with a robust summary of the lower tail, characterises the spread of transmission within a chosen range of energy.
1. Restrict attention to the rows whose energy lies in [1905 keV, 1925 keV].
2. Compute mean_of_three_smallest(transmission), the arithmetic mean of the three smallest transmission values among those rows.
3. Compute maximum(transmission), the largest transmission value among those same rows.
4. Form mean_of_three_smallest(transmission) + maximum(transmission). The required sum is 634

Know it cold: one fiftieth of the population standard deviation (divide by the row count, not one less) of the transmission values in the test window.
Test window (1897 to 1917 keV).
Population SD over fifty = 0.159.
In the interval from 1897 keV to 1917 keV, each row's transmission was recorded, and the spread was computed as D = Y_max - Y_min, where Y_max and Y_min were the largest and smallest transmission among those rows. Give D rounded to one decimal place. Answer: 22.8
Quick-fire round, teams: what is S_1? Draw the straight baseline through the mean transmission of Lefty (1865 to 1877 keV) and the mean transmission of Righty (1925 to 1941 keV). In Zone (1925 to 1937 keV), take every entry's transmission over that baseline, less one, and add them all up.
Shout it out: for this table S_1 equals 0.07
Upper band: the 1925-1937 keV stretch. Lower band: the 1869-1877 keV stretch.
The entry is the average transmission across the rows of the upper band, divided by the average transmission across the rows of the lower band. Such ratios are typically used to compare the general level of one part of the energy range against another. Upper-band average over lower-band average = 1.14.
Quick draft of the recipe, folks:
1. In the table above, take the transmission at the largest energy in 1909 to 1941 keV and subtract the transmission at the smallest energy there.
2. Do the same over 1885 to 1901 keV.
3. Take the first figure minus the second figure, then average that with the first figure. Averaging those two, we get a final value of 8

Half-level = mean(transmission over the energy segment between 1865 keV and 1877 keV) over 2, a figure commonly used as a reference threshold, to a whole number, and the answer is 145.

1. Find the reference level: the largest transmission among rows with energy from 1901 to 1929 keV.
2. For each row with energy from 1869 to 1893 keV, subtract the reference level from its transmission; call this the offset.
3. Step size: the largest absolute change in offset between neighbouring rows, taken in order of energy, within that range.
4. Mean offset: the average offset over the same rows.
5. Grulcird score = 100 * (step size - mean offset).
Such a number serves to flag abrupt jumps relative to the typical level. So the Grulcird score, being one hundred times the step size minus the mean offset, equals 5215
